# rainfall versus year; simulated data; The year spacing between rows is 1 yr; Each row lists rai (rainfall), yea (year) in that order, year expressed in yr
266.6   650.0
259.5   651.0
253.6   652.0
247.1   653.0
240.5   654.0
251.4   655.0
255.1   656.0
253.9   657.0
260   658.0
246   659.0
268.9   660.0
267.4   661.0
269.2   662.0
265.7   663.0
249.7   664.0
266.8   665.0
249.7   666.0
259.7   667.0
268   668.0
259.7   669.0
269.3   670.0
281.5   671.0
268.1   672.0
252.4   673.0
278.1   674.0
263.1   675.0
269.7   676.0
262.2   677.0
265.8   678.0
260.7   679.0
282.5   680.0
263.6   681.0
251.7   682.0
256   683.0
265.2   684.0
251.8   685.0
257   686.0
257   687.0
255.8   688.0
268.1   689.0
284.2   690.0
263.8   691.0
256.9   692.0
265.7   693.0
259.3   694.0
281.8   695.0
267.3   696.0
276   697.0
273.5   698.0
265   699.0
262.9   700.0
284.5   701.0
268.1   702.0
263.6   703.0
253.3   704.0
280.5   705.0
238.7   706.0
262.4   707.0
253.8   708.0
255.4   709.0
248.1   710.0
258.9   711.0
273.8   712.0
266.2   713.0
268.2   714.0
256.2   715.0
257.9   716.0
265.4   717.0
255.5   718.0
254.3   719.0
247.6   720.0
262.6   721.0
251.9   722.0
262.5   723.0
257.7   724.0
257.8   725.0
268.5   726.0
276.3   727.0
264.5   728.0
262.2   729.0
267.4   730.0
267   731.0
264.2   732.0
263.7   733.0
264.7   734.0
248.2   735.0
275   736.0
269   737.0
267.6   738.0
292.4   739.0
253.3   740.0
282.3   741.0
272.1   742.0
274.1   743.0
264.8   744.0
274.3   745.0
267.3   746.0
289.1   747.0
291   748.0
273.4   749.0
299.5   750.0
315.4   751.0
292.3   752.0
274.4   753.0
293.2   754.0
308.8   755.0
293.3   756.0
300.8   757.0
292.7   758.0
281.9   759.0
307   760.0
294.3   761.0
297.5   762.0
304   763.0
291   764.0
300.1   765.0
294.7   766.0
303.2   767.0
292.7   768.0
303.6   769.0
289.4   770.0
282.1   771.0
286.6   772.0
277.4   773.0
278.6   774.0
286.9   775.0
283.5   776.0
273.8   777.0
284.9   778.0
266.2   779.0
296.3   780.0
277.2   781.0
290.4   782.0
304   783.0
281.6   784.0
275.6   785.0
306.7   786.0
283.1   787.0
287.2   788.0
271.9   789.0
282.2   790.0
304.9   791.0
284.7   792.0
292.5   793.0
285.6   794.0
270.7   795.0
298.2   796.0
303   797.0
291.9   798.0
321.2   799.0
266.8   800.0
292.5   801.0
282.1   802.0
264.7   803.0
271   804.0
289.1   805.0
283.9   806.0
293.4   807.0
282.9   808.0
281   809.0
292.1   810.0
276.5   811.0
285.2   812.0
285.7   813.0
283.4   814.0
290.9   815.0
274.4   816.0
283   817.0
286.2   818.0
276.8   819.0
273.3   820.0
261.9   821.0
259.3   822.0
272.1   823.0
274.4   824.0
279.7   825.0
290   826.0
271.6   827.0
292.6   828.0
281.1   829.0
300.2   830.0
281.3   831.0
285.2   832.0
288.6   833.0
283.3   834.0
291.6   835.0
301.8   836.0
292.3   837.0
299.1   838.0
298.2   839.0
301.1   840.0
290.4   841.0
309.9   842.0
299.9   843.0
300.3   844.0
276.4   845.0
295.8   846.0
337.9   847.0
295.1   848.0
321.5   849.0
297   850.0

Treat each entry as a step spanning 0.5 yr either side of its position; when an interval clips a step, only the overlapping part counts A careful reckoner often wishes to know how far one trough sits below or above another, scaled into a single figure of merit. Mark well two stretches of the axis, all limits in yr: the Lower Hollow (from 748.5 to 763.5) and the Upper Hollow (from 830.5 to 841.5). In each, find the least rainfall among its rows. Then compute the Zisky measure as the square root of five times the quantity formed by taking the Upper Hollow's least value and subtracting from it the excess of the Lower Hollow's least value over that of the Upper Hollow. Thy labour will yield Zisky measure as 38.0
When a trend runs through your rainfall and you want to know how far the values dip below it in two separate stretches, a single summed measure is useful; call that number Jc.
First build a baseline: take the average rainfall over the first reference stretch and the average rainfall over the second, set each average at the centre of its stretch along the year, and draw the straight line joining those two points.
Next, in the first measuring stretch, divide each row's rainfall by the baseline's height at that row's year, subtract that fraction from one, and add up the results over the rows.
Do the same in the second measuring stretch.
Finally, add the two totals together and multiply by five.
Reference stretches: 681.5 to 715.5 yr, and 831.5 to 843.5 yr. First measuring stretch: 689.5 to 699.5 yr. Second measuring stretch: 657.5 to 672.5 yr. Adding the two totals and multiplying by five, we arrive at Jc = -3.6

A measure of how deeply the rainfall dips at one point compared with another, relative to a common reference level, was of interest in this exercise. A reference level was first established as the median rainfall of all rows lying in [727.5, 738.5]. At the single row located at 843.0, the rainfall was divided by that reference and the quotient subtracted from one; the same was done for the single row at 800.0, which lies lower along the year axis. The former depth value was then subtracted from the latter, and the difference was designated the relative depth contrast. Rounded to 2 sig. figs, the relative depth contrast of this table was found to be 0.13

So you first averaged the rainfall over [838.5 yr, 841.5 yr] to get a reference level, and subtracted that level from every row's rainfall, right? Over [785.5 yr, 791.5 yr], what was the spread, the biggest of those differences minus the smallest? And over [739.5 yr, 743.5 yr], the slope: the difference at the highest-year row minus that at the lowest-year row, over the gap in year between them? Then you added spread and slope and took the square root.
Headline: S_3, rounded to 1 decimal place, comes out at 6.5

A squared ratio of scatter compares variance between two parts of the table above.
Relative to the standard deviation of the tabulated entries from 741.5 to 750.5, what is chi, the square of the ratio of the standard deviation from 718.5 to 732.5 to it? 0.4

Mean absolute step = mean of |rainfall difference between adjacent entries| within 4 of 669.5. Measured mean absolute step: 11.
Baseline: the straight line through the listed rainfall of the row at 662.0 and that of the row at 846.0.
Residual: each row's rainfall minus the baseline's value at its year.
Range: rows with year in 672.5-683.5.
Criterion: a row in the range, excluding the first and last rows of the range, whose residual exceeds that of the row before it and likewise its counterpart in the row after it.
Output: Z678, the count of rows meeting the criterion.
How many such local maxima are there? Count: 4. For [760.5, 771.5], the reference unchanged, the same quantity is 4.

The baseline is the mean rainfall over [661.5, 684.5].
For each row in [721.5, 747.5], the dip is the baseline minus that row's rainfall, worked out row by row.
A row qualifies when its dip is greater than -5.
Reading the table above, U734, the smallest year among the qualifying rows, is 722.0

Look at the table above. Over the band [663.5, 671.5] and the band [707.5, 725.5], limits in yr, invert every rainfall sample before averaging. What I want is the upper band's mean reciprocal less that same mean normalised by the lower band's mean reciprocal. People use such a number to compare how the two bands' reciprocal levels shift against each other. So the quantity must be -1.01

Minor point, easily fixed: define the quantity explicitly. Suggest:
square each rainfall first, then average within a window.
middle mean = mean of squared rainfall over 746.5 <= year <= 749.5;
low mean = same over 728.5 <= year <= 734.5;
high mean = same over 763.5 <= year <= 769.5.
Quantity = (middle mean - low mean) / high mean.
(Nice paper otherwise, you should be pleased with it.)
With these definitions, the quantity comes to 0.12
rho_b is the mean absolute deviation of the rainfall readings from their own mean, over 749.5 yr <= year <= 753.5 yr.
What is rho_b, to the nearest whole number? 12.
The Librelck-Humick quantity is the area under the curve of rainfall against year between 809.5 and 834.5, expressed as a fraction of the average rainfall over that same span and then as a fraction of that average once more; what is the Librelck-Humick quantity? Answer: 0.089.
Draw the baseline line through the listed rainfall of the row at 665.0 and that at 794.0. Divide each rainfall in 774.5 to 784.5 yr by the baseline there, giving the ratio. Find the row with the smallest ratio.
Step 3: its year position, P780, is 779.0 yr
